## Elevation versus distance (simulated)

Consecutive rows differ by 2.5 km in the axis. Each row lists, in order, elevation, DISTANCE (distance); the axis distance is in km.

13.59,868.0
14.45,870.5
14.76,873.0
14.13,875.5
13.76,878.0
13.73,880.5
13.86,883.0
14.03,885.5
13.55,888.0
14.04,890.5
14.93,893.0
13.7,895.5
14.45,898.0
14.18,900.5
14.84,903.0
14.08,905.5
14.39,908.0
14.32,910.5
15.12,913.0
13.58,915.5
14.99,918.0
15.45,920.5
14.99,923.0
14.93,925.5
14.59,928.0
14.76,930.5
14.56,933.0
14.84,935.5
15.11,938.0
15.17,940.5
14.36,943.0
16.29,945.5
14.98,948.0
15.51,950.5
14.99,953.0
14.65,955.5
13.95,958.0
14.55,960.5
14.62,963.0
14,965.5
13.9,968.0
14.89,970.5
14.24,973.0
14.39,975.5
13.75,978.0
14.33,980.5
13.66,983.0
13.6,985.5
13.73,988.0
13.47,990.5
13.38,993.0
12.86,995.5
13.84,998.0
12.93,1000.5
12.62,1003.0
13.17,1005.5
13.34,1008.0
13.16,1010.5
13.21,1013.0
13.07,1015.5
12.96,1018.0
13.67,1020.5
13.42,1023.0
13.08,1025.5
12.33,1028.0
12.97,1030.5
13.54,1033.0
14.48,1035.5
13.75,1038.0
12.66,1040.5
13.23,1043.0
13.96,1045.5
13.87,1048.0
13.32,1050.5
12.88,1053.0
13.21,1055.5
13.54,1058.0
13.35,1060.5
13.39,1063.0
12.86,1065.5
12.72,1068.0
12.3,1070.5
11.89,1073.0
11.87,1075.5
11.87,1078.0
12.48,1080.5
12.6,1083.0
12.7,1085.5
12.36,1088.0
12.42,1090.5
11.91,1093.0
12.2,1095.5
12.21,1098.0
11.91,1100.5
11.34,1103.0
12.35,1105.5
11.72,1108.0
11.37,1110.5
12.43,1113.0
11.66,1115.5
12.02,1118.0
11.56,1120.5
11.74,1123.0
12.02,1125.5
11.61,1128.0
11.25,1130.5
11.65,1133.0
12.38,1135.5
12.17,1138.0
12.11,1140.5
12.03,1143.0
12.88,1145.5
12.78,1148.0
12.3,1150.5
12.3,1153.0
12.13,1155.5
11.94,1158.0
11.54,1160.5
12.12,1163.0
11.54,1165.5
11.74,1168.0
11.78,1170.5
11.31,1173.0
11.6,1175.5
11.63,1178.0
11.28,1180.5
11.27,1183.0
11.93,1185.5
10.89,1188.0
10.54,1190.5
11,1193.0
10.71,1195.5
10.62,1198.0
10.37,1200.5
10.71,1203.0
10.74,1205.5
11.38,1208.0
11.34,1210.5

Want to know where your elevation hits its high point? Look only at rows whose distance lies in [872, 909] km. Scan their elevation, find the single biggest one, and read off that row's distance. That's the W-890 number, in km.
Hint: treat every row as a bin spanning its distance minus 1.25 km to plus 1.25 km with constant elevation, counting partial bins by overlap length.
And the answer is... 893.0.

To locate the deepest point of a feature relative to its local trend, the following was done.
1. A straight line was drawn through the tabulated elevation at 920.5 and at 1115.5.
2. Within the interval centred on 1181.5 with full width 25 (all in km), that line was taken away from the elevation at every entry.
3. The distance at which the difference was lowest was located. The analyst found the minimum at 1190.5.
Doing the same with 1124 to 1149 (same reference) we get 1130.5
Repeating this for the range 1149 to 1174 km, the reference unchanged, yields 1160.5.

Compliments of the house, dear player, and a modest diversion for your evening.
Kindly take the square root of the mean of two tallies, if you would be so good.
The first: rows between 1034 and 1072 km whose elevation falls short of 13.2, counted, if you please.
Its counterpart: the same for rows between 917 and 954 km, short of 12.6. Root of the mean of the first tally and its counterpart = 1.58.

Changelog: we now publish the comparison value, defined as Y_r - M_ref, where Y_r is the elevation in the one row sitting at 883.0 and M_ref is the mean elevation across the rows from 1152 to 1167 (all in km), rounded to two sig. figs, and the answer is 1.9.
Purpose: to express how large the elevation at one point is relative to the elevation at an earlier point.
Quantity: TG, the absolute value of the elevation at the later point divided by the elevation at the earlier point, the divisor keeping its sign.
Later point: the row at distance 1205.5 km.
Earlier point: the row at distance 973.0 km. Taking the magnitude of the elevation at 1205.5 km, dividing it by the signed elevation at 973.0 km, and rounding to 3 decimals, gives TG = 0.754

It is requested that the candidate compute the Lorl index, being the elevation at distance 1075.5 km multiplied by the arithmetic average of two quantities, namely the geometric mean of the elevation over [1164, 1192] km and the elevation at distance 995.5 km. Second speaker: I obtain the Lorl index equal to 144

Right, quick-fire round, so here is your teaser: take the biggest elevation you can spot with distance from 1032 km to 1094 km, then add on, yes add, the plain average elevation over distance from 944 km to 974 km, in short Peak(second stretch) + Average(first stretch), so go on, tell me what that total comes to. 29.2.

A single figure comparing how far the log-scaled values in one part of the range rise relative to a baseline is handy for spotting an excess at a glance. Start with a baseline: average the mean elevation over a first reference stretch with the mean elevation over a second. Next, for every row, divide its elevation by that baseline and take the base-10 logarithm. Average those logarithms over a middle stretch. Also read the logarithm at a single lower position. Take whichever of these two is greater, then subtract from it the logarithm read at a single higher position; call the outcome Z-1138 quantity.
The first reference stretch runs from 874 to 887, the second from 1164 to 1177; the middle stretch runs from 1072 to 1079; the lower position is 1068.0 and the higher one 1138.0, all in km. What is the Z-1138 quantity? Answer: 0.019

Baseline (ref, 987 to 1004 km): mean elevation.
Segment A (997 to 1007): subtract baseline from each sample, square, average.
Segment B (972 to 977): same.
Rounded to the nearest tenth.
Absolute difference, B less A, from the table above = 0.9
